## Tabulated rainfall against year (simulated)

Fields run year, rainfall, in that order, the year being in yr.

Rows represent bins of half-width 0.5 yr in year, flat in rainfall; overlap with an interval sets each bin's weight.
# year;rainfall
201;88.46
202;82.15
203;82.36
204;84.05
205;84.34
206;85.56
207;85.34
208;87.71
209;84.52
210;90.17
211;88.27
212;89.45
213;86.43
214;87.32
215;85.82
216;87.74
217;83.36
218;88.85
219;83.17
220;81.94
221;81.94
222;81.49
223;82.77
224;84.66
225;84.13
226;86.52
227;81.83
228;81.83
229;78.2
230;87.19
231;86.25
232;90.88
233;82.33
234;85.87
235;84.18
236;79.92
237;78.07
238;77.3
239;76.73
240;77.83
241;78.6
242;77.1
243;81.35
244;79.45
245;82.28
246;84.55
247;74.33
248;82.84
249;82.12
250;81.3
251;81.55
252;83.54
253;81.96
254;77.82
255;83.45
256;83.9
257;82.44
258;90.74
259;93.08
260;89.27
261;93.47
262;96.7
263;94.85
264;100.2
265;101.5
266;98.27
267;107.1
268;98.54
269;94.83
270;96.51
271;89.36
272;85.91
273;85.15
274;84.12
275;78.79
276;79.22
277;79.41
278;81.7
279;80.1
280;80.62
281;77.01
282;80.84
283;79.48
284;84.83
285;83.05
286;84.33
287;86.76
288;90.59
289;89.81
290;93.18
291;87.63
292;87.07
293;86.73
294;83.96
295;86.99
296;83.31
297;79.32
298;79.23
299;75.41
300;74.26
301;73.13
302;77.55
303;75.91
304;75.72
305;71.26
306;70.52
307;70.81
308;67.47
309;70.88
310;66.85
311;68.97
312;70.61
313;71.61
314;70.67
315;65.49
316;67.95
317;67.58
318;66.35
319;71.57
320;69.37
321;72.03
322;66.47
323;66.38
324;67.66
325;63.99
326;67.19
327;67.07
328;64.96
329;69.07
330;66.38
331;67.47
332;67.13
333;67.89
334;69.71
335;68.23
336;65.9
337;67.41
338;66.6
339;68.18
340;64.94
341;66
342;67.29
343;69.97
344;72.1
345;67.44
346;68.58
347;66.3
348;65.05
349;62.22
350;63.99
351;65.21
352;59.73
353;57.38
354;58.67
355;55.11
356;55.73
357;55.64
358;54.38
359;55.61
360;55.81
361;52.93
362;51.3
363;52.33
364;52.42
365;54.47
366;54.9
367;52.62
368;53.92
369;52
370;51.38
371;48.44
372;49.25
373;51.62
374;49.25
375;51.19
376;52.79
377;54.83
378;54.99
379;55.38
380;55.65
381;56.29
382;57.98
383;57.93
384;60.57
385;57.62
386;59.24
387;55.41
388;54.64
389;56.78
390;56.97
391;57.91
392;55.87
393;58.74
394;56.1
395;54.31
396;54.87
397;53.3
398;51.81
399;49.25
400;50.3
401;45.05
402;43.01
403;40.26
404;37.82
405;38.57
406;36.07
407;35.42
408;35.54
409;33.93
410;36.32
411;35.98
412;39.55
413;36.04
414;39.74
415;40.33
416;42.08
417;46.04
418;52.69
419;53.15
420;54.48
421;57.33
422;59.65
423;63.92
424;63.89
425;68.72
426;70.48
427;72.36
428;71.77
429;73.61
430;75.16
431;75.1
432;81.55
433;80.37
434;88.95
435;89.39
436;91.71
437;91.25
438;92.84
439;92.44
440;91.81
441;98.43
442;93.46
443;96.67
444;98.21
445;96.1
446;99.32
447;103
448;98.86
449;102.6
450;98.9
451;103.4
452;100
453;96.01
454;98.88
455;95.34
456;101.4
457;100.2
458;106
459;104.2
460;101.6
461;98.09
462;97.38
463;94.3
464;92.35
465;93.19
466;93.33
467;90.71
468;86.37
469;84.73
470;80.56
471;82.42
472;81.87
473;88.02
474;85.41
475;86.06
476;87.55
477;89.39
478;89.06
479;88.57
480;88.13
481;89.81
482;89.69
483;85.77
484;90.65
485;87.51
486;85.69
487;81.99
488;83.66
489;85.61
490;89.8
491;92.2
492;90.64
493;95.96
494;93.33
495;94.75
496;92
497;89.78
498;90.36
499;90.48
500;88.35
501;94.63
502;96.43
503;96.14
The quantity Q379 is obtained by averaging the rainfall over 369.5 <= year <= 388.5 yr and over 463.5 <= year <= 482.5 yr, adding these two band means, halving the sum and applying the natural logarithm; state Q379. 4.26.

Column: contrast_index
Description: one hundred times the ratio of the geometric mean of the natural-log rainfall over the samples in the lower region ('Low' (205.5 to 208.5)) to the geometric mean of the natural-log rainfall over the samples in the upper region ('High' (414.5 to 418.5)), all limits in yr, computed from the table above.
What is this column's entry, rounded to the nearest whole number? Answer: 117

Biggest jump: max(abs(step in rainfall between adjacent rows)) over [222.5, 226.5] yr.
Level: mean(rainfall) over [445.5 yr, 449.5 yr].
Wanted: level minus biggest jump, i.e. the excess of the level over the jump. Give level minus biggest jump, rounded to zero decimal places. 99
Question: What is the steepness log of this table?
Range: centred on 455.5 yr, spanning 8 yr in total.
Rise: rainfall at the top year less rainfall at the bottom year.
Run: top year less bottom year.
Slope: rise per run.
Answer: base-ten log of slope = -0.2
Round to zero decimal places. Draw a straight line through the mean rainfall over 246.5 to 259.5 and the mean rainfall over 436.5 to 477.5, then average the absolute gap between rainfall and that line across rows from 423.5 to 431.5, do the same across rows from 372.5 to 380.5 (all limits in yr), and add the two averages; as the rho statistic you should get 58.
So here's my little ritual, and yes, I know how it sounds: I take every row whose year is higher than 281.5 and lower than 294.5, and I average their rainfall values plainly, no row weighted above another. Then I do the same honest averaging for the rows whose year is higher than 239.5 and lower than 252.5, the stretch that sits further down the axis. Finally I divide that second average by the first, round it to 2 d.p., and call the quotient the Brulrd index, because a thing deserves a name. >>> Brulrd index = 0.94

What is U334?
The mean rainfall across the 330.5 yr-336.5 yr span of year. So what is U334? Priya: 68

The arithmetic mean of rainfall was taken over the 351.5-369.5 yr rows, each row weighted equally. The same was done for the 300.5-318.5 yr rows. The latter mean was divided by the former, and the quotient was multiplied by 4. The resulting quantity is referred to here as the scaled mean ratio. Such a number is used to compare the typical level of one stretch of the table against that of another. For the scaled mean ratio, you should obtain 5.2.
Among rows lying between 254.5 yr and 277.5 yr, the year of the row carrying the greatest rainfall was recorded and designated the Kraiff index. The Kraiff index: 267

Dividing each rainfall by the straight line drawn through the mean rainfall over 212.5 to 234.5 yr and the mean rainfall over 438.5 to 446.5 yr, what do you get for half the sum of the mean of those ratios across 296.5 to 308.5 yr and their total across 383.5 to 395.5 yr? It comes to 4.1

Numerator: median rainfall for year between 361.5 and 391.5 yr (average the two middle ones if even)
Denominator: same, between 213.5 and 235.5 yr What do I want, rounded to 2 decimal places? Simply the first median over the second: 0.65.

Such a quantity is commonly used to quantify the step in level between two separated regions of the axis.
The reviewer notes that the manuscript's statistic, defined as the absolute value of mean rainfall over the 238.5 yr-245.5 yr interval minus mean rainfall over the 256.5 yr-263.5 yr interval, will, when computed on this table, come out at 12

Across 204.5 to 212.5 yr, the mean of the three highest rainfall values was 89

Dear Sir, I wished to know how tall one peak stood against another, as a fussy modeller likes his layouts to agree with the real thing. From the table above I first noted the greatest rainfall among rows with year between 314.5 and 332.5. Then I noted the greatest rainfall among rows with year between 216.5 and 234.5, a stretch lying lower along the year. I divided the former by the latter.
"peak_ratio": 0.79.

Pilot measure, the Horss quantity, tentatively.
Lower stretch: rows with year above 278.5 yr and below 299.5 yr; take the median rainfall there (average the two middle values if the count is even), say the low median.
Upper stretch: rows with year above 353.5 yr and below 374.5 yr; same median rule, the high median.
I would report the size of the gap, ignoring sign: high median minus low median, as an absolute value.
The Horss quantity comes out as 31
